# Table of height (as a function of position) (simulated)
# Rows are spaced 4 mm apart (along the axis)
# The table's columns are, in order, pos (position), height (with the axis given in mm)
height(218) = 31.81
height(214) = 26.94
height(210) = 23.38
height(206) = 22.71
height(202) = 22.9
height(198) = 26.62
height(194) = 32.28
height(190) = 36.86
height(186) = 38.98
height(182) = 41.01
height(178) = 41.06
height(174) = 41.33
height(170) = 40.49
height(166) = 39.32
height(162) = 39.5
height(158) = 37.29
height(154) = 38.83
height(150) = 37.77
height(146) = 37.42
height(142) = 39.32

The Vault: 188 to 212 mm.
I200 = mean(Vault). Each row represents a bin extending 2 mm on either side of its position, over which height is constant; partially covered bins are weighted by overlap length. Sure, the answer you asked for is 27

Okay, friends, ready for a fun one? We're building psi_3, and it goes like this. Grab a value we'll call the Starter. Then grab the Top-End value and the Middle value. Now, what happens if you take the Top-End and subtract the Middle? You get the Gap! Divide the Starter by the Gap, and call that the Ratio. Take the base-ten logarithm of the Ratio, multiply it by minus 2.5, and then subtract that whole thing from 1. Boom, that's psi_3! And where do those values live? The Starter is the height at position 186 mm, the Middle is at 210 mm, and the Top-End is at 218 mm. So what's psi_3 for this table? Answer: 2.7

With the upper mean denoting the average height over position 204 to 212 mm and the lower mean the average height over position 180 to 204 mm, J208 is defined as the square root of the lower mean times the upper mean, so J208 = 27.6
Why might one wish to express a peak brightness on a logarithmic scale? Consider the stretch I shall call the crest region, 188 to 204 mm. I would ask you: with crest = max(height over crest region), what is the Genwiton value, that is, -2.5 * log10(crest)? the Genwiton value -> -3.92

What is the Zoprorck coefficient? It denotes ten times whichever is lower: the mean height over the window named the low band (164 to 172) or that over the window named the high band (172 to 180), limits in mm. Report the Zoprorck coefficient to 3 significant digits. 399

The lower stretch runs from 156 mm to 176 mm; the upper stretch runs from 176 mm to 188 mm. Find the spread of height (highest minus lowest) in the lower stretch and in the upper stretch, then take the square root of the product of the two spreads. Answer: 2.9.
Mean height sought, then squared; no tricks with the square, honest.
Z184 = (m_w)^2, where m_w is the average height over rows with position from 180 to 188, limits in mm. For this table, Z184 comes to 1600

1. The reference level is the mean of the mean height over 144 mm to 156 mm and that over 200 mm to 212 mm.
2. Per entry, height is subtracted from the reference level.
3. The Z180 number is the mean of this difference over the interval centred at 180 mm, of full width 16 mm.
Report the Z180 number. -10.1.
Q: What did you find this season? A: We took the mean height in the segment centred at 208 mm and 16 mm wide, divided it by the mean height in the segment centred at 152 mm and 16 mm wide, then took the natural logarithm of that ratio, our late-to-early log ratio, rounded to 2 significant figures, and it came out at -0.46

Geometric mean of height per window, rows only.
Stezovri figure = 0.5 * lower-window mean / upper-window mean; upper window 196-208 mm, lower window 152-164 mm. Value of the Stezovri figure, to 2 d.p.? 0.80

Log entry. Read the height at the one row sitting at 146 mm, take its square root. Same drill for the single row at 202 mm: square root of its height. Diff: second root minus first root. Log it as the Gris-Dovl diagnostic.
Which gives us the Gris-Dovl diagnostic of -1.33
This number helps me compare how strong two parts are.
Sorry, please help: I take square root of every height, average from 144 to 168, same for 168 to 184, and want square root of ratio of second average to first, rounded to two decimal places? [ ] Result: 1.02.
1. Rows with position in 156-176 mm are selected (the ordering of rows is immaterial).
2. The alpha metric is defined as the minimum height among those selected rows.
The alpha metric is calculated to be 37.29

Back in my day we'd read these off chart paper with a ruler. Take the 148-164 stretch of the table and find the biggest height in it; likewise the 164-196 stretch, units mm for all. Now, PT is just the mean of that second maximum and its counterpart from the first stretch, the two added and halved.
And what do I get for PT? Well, 40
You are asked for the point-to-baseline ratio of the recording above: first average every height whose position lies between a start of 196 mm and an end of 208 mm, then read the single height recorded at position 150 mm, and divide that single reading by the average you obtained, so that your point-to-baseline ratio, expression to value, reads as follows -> 1.6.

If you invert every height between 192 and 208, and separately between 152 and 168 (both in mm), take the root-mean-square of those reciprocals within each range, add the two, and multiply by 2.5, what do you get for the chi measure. 0.163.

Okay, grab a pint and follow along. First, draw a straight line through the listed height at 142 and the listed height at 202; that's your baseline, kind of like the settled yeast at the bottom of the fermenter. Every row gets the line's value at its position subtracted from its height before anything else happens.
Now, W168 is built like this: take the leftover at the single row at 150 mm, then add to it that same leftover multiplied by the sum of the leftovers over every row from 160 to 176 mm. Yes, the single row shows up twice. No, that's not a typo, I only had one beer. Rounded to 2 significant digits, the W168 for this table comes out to 21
